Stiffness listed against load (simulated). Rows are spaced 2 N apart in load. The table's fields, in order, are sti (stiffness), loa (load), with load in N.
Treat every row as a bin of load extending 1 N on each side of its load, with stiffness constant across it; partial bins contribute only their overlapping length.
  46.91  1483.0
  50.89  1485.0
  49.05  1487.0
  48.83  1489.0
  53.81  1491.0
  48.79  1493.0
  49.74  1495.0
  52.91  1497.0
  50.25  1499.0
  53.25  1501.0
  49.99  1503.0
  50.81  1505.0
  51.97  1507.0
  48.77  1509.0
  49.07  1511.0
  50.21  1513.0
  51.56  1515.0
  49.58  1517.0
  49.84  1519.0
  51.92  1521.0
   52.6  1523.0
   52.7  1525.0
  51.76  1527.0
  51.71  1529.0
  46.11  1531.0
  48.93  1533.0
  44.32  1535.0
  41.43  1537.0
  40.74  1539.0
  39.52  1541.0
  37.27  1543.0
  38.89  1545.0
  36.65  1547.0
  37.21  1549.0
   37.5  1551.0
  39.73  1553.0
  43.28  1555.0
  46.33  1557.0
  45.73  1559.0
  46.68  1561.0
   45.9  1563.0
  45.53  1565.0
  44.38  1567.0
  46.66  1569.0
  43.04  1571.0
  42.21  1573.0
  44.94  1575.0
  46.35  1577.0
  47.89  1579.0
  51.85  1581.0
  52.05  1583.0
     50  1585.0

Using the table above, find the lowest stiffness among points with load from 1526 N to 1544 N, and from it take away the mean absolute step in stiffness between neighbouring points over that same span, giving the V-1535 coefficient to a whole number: 35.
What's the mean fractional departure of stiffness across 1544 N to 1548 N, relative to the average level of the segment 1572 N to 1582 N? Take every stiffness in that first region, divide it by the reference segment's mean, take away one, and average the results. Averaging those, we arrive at -0.19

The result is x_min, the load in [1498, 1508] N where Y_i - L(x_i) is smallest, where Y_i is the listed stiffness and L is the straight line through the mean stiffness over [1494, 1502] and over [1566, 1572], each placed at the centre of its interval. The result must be 1499.0 N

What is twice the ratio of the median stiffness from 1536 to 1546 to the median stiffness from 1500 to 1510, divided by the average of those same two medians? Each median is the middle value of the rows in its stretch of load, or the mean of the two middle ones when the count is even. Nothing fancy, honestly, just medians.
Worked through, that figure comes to 0.034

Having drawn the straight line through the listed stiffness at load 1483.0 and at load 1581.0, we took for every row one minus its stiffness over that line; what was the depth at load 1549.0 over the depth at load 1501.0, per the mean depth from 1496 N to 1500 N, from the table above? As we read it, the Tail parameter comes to 28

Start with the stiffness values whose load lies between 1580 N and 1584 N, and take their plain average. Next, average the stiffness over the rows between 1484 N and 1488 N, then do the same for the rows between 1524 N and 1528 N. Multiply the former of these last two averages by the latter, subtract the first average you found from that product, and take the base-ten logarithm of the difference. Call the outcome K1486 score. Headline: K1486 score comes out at 3.41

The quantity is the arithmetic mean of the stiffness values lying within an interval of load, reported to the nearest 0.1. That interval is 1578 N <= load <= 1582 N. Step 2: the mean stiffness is 49.9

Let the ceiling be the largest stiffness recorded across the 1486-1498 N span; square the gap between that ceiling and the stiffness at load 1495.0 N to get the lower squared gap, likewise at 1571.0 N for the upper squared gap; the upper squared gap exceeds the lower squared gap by 99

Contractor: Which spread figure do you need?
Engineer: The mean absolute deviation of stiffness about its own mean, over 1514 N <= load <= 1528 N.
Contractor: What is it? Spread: 0.98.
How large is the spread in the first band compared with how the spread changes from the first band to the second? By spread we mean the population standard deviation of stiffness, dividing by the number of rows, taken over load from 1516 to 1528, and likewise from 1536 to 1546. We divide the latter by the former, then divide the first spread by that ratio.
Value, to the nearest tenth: 1.1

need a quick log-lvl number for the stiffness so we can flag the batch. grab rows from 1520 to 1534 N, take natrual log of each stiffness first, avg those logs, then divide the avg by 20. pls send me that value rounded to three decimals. 0.196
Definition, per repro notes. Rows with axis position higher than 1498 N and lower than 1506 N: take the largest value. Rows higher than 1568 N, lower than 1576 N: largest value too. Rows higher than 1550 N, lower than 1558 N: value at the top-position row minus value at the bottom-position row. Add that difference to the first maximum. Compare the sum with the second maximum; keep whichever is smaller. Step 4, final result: 46.66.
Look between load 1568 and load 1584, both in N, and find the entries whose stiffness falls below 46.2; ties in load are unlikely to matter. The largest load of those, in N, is 1575.0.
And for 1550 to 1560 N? 1559.0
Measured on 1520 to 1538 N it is 1537.0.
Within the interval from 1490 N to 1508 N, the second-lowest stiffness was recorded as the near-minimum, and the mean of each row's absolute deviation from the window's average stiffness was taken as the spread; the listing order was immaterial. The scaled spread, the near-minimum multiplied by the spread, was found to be 75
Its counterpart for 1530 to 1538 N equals 103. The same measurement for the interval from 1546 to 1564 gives 144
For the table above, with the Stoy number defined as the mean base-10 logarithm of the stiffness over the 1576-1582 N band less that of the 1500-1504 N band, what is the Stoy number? -0.026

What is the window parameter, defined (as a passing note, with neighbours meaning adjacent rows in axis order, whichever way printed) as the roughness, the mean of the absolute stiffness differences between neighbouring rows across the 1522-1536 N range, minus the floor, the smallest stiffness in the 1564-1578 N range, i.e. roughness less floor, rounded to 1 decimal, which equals -39.9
